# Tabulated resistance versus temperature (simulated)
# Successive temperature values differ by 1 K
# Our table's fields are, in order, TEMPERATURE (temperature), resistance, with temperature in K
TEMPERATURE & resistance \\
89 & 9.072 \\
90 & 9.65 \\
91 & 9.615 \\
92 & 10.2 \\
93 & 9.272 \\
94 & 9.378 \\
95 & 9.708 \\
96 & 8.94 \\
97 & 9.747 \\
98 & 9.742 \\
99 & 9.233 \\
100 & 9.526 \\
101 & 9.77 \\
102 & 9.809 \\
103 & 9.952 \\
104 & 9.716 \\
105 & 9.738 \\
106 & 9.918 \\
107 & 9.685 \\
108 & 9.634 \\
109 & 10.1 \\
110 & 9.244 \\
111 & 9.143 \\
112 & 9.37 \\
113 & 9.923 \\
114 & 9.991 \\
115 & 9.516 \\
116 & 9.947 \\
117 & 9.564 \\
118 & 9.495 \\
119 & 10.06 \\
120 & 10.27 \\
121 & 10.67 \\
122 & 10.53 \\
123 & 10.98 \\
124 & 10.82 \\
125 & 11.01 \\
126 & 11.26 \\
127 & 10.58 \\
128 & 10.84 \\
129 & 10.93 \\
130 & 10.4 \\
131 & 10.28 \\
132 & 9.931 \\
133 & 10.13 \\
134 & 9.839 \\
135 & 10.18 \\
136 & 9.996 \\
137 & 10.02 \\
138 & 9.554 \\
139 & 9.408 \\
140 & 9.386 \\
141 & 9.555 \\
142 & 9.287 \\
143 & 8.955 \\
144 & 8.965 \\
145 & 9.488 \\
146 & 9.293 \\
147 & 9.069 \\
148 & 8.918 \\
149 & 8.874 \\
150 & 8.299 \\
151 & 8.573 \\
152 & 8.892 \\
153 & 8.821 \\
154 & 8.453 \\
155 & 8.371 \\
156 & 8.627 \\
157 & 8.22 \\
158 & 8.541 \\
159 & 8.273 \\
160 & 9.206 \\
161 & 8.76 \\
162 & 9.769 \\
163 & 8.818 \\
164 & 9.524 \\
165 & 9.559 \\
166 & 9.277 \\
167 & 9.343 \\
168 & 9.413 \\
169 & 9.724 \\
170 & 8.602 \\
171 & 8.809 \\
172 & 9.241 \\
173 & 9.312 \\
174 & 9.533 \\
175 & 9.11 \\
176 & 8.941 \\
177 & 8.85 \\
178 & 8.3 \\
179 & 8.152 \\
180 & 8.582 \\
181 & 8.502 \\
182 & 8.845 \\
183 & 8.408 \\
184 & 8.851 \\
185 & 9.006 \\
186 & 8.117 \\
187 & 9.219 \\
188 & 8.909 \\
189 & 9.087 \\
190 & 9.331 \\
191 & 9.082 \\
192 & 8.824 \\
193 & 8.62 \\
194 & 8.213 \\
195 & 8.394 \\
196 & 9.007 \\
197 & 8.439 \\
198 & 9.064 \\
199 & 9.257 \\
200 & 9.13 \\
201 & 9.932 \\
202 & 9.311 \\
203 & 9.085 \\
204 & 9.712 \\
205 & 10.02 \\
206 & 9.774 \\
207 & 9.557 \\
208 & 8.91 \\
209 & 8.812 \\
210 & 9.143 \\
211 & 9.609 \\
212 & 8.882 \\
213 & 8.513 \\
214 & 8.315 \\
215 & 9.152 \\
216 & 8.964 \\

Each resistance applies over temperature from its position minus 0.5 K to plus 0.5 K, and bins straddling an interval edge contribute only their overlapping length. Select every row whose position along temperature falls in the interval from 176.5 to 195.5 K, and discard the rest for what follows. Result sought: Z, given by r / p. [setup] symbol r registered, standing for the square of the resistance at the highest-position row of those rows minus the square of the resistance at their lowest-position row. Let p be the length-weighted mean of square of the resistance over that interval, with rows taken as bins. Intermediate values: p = 76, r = -8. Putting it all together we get -0.10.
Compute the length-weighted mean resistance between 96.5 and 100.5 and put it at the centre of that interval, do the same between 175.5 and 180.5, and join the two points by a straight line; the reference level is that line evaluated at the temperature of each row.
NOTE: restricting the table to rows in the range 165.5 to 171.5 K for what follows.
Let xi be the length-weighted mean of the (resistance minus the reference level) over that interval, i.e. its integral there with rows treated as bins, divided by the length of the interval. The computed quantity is 0.51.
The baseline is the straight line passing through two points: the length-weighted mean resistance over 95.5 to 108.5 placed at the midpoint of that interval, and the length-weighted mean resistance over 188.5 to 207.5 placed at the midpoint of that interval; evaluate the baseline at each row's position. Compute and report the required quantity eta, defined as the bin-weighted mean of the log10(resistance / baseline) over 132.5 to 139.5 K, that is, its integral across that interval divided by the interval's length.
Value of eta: 0.018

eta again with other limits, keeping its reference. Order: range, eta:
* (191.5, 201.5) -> -0.014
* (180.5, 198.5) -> -0.021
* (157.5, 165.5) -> -0.014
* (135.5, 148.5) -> -0.003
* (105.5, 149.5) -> 0.016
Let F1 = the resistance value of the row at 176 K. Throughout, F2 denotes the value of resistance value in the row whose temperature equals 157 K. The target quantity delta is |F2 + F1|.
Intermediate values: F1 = 8.941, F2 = 8.22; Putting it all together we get 17.2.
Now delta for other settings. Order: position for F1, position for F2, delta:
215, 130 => 19.6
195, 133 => 18.5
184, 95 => 18.6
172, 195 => 17.6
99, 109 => 19.3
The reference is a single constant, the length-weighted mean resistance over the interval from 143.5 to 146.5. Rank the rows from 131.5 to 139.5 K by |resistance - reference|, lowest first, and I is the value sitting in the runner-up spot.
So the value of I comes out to 0.31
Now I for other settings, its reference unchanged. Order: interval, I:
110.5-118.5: 0.12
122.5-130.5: 1.33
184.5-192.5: 0.08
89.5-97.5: 0.13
